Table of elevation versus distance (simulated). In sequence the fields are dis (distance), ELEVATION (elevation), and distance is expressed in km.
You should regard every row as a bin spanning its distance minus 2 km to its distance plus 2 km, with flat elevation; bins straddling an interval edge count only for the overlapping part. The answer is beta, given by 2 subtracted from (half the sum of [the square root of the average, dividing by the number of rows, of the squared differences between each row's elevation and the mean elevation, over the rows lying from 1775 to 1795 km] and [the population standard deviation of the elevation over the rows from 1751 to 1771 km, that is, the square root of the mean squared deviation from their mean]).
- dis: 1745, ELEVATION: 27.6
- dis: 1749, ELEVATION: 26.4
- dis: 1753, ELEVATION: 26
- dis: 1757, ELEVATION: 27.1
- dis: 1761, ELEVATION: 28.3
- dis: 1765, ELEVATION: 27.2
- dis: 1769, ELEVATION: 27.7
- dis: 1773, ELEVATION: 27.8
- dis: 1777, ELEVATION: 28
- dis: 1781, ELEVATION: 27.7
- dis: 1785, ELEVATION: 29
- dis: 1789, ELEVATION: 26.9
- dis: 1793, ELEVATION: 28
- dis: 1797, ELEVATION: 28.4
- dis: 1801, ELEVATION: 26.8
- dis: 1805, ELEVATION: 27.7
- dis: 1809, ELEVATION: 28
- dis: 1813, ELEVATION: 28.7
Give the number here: -1.28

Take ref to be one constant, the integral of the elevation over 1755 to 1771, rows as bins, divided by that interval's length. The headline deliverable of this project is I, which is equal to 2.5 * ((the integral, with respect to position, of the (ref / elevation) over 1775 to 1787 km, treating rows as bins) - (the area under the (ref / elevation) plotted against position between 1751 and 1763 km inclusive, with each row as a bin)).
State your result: -1.2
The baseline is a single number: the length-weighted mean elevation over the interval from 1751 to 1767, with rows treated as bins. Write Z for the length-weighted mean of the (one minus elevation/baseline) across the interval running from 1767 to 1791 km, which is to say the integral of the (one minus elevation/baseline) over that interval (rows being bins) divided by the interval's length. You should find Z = -0.026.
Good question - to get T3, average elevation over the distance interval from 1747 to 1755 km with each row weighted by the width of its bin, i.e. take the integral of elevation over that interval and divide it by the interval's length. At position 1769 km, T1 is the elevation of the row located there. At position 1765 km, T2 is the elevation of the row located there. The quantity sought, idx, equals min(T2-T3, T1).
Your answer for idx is 1.0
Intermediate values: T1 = 27.7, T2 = 27.2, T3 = 26.2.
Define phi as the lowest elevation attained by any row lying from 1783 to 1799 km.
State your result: 26.9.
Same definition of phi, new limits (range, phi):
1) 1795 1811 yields 26.8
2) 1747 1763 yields 26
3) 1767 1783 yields 27.7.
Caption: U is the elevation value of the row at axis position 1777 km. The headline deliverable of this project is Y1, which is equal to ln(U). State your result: 3.33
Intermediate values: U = 28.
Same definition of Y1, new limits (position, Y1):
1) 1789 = 3.29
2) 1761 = 3.34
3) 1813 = 3.36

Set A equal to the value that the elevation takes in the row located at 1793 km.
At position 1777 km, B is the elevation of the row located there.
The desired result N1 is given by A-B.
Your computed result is 0.0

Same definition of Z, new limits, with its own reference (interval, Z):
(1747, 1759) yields 0.024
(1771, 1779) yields -0.028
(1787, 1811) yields -0.018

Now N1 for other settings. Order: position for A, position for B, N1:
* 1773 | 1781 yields 0.1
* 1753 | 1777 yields -2.0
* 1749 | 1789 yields -0.5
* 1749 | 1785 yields -2.6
